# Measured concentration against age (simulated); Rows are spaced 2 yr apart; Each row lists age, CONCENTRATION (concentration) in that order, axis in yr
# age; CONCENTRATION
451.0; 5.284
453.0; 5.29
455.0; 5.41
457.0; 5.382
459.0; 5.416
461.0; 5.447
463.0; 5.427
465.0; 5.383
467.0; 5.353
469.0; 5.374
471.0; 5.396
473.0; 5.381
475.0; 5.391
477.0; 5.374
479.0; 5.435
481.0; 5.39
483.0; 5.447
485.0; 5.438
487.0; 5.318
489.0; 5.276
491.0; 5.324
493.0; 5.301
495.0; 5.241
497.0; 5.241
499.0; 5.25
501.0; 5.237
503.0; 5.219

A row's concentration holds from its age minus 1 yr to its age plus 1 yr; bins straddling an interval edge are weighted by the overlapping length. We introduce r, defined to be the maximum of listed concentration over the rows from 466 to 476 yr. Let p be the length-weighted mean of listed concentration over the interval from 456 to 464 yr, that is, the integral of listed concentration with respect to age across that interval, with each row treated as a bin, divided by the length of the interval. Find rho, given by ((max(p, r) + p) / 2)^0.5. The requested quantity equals 2.33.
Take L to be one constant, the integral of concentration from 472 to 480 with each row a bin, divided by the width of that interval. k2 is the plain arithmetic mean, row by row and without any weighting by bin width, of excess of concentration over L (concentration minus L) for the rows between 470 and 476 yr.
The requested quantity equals -0.01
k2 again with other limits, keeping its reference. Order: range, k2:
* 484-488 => -0.02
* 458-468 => 0.01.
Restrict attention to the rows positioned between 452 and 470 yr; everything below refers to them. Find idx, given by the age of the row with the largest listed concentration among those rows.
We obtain 461.0 yr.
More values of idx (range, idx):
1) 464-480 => 479.0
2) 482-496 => 483.0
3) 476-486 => 483.0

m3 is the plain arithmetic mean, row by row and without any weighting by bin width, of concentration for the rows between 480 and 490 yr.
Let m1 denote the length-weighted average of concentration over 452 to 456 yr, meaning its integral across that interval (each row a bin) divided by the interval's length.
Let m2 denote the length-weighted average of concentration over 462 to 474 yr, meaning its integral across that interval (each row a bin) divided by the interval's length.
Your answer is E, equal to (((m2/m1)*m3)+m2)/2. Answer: 5.40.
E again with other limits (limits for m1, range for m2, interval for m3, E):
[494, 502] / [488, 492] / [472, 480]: 5.38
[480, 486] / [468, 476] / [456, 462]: 5.38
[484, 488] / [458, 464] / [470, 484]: 5.44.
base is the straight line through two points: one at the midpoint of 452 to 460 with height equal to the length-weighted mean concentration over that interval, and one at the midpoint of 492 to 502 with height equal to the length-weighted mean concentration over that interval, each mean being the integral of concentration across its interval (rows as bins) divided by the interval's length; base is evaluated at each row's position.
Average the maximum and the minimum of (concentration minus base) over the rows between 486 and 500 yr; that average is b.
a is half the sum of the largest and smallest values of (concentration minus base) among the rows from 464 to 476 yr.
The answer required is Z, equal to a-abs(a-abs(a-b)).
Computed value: 0.025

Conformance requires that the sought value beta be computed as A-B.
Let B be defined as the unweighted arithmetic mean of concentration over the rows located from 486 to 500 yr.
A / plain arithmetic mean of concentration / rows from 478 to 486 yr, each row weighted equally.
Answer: 0.15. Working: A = 5.43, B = 5.28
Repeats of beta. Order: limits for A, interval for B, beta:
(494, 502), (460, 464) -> -0.19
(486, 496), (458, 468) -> -0.11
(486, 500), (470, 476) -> -0.11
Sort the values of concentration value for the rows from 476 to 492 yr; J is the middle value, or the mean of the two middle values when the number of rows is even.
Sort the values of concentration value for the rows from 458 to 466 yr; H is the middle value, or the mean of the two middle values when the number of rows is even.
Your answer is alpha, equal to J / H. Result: 0.99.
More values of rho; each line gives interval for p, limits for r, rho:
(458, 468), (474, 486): 2.33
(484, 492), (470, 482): 2.32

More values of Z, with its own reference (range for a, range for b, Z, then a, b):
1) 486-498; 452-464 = 0.014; 0.017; 0.00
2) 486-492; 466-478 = 0.016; 0.025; 0.04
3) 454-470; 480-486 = 0.026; 0.049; 0.12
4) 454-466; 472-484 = 0.042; 0.049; 0.10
